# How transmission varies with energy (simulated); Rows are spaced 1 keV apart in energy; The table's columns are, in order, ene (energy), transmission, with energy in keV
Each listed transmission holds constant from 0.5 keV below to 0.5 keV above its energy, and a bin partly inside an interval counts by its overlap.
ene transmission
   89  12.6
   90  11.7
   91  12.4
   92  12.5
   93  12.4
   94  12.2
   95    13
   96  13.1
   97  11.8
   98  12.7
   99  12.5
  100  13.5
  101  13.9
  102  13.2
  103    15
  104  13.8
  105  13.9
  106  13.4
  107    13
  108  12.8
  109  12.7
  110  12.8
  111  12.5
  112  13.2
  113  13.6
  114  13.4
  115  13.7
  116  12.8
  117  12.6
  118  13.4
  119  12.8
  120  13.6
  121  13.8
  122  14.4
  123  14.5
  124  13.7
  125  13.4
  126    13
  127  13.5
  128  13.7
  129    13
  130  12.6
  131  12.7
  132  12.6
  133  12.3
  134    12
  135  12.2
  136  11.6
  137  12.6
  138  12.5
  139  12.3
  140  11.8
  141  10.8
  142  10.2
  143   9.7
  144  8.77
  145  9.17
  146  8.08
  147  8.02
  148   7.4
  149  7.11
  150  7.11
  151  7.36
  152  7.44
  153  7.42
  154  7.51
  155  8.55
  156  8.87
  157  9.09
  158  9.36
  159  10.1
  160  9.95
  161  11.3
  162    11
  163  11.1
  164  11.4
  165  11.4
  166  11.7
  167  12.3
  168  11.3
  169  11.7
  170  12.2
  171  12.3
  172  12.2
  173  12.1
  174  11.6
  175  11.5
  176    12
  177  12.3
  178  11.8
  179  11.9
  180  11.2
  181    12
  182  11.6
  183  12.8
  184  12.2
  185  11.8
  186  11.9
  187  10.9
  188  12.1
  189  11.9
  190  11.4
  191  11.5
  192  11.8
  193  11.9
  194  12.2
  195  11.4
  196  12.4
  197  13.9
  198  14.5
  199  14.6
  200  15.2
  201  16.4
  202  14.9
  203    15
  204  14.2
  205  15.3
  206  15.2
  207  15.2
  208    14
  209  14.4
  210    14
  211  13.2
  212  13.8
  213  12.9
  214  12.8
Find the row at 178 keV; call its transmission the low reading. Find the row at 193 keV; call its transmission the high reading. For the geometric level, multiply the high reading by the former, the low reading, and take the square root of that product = 12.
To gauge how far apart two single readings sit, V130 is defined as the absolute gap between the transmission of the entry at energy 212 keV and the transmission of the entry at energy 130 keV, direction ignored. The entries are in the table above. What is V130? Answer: 1.2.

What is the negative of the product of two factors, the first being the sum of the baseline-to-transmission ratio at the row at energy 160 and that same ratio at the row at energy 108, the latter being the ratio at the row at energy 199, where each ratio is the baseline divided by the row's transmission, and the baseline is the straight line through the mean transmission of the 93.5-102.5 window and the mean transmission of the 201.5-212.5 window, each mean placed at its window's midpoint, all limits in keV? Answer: -2.4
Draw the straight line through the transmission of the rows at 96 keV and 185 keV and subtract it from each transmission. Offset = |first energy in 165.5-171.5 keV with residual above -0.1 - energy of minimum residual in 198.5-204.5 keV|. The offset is 37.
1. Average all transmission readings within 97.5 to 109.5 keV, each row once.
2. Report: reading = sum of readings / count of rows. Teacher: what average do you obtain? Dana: 13.4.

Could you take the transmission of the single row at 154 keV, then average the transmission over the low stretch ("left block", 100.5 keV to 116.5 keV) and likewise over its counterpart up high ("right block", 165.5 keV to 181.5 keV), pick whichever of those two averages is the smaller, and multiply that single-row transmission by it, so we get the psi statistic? 89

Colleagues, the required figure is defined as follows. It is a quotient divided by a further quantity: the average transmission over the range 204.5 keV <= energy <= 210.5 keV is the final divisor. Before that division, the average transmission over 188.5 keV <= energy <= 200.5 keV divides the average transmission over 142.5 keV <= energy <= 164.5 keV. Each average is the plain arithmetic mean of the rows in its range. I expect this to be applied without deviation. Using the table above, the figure 0.048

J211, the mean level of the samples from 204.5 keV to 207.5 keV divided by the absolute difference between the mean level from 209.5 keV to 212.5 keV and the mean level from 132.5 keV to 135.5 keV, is 10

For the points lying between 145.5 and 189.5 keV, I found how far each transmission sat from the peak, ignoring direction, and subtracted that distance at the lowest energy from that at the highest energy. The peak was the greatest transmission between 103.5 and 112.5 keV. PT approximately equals -3.8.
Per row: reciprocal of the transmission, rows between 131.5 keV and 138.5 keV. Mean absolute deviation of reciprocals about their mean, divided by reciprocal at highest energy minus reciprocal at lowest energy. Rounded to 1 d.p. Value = 3.0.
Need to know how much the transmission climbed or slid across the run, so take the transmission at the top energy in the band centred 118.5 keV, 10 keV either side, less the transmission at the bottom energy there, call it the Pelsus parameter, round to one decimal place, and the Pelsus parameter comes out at 1.0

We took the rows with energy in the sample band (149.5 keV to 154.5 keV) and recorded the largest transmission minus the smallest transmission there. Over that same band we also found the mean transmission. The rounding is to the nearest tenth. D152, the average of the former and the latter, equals 3.9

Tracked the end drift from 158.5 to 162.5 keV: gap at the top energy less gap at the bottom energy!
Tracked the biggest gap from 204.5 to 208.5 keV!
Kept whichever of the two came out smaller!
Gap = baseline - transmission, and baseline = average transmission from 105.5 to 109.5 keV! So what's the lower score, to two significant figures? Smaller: -1.0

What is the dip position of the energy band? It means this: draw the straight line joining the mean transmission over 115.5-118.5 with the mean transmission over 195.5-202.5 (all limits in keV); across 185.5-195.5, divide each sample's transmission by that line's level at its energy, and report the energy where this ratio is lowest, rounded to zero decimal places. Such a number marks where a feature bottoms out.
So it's 187 keV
